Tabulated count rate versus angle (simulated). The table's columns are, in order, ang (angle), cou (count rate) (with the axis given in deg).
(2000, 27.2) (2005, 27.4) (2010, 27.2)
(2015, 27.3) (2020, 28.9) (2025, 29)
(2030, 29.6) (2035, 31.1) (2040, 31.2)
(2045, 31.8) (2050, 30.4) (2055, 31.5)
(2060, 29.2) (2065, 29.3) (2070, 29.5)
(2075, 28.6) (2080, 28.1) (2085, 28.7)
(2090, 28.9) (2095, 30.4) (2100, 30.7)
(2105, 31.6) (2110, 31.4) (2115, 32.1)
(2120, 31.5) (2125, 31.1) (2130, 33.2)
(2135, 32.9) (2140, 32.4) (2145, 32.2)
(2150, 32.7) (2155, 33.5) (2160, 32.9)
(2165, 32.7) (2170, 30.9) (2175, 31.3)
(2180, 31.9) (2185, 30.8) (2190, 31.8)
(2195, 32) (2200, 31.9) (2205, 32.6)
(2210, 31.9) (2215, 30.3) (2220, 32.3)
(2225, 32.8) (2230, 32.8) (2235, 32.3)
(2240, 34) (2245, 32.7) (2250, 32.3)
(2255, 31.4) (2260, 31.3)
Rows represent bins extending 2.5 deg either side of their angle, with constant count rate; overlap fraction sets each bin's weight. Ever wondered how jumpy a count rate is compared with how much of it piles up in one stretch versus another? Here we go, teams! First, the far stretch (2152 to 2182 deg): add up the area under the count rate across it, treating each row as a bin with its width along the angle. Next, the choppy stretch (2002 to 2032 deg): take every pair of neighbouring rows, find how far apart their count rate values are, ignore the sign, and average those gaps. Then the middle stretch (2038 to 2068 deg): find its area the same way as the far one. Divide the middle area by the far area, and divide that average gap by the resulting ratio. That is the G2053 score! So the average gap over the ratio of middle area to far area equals 0.55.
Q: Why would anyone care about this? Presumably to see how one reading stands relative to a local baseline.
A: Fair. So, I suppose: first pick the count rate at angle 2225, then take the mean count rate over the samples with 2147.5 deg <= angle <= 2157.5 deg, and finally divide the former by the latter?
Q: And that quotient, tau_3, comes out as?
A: 0.99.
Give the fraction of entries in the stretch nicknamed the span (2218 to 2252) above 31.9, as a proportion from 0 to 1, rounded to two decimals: 1.00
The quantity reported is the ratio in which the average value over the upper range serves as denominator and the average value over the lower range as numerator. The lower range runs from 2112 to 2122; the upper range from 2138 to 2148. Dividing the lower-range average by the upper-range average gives 0.98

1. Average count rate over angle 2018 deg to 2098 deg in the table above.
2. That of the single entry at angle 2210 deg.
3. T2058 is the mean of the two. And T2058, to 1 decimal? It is 30.8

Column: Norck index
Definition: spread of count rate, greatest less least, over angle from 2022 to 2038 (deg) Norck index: 2.10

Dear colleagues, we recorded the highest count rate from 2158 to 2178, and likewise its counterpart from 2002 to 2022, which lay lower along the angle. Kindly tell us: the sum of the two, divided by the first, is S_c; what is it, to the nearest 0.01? 1.88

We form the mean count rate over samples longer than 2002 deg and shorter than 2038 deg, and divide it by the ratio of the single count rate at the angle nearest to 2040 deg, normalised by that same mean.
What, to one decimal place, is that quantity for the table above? 26.3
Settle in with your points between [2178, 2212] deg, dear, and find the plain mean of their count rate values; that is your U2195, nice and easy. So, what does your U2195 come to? 31.8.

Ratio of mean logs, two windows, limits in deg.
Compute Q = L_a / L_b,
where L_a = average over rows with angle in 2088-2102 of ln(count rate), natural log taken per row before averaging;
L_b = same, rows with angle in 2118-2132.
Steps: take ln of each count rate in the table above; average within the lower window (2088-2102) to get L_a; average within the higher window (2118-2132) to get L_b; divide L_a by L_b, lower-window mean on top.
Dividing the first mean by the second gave 0.98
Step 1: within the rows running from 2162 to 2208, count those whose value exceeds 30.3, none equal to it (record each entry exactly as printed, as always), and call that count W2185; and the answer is 9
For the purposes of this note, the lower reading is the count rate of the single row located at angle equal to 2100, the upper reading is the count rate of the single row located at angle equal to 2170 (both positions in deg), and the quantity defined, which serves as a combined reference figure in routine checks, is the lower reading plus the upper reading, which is 62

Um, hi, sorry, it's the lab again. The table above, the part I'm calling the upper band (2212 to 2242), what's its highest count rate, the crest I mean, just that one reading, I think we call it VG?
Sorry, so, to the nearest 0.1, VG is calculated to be 34.0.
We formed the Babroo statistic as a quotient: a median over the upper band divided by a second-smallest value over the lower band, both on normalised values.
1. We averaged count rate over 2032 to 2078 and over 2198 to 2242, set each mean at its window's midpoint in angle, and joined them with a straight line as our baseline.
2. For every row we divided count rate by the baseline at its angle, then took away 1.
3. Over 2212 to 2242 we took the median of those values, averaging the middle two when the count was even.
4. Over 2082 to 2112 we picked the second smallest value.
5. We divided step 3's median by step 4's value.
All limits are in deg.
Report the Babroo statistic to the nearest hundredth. -0.09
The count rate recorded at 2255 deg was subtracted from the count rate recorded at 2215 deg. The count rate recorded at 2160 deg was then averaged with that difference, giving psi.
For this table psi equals 15.9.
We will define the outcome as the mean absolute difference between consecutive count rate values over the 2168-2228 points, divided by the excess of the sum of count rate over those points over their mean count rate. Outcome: 0.0023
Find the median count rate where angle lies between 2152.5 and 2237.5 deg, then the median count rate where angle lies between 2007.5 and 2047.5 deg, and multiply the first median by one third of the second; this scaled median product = 312.5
